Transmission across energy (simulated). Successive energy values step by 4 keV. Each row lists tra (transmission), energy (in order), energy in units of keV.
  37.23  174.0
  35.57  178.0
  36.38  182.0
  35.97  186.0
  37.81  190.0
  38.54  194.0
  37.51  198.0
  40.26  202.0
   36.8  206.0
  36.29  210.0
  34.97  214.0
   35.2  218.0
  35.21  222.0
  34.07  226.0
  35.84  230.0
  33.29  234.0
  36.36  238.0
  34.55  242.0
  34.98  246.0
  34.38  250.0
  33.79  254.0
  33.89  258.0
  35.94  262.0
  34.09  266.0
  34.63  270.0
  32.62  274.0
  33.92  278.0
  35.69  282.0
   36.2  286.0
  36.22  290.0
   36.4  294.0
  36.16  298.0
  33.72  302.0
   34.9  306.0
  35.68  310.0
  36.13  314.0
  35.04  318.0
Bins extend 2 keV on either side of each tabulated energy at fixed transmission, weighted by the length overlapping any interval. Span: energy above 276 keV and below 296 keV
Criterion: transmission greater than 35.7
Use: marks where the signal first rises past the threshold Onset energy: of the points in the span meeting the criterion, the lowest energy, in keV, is 286.0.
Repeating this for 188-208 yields 190.0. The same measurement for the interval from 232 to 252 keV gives 238.0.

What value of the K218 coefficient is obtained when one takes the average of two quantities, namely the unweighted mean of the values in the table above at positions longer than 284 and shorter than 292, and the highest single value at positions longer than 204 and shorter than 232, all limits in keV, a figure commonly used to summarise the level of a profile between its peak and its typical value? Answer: 36.5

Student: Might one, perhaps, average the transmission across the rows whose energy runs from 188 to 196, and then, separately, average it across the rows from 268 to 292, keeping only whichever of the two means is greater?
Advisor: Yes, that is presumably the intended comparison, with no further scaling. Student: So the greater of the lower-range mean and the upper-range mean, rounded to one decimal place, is 38.2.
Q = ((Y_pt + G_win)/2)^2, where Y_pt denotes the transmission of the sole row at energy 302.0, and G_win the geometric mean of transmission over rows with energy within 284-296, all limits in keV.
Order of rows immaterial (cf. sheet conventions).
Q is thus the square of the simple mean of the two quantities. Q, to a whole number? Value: 1225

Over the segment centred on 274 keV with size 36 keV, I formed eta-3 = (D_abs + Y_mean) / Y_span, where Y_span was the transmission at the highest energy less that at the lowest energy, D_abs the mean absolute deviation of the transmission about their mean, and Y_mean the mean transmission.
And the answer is 15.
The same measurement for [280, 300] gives 77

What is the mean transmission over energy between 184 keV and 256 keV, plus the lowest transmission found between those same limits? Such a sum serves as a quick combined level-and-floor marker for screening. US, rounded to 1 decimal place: 69.2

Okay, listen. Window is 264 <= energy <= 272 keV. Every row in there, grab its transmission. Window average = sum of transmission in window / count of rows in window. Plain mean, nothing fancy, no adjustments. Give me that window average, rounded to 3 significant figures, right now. 34.4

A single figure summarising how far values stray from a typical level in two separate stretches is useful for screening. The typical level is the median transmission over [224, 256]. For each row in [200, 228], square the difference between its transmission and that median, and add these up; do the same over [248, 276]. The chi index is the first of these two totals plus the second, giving 50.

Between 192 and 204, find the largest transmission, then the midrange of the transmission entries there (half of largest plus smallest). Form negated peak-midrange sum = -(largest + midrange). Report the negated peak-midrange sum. -79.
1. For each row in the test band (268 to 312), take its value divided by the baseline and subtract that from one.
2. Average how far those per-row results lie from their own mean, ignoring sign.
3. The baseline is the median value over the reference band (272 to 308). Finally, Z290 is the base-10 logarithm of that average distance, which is -1.53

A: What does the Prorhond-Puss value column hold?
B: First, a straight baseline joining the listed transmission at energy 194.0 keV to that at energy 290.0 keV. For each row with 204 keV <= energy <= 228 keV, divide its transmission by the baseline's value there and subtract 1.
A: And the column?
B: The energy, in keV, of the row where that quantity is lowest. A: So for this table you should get 226.0 keV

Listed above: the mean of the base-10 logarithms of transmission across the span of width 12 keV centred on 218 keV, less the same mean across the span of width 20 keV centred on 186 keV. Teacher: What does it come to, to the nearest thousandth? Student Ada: -0.021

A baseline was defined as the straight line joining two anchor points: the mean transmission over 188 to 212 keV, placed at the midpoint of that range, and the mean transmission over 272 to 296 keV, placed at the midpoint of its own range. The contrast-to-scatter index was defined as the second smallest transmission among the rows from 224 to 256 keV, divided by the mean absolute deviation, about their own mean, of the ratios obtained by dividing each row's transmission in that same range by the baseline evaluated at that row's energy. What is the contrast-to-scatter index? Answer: 1626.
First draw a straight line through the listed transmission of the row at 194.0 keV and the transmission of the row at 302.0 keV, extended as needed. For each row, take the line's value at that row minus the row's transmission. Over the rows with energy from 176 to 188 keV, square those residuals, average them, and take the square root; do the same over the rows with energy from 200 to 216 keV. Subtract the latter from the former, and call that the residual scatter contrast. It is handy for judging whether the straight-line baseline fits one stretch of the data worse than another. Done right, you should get 1.2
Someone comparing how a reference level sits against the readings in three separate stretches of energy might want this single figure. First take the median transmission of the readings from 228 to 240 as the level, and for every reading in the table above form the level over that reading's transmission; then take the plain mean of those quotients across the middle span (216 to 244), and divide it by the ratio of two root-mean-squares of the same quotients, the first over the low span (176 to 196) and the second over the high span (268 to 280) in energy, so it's 1.12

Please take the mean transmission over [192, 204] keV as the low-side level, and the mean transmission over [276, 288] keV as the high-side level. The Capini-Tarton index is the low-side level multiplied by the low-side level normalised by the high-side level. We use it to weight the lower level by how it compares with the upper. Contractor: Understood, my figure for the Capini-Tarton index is 43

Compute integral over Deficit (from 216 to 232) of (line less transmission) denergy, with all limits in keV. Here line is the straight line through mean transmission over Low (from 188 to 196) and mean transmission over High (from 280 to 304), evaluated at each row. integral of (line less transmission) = 37.0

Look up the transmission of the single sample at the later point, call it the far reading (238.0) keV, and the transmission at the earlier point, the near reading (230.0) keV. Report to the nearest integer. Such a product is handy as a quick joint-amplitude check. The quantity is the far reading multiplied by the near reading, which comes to 1303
